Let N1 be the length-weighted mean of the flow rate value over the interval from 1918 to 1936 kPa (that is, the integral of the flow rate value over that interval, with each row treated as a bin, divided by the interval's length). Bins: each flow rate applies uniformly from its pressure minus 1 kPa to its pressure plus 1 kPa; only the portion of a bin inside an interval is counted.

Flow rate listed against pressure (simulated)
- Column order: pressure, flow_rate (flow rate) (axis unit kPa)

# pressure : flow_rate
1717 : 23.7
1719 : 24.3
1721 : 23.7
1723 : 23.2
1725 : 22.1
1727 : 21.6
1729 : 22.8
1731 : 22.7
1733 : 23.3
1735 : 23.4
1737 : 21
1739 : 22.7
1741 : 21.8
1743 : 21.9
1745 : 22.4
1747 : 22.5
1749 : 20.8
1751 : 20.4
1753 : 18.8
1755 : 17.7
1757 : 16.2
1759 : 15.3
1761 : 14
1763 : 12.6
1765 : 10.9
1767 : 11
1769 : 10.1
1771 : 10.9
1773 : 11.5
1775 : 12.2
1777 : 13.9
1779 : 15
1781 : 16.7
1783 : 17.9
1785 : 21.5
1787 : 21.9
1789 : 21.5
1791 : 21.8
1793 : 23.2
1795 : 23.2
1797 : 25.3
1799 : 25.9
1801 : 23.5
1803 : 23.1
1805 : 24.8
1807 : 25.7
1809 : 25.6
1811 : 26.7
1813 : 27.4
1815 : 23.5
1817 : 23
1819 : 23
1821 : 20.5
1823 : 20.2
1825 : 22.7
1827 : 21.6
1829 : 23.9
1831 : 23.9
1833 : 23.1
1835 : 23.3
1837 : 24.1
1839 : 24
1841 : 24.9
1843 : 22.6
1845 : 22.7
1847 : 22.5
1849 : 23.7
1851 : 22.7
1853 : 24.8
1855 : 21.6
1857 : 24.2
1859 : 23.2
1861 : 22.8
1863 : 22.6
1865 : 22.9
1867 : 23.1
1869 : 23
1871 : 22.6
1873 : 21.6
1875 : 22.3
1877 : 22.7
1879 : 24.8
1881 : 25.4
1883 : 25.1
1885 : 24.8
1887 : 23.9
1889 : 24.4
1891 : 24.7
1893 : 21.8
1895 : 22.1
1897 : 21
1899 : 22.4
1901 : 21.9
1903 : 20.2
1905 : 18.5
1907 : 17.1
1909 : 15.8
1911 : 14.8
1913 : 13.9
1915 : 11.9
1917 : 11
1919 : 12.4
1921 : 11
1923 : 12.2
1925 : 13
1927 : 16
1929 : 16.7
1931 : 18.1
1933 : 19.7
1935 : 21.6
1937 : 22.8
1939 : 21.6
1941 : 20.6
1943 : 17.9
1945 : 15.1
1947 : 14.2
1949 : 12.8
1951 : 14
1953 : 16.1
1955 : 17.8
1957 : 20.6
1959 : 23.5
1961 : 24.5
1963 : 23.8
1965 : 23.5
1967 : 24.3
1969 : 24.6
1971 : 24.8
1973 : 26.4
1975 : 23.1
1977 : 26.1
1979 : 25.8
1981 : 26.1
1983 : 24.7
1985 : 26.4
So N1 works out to 15.6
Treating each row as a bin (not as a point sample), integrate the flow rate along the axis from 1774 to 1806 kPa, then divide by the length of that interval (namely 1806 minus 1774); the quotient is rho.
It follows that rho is 21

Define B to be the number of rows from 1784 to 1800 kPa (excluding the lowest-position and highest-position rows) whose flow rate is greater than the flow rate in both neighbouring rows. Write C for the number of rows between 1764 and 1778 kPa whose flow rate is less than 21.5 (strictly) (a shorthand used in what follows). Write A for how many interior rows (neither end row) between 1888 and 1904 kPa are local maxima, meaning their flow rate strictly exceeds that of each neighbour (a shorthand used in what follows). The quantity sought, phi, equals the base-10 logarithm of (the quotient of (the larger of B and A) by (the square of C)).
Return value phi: -1.2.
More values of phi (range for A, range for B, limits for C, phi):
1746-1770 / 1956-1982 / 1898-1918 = -1.3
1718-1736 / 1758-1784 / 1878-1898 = 0.0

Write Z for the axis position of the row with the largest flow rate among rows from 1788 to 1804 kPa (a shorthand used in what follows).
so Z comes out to 1799 kPa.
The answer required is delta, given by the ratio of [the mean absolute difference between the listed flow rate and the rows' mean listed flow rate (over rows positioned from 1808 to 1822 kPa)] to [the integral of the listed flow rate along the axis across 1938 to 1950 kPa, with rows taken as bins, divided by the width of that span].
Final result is 0.12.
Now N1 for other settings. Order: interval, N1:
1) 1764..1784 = 13.0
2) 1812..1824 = 22.9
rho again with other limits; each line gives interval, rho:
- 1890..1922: 18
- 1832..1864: 23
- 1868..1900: 23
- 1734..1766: 19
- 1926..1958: 18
